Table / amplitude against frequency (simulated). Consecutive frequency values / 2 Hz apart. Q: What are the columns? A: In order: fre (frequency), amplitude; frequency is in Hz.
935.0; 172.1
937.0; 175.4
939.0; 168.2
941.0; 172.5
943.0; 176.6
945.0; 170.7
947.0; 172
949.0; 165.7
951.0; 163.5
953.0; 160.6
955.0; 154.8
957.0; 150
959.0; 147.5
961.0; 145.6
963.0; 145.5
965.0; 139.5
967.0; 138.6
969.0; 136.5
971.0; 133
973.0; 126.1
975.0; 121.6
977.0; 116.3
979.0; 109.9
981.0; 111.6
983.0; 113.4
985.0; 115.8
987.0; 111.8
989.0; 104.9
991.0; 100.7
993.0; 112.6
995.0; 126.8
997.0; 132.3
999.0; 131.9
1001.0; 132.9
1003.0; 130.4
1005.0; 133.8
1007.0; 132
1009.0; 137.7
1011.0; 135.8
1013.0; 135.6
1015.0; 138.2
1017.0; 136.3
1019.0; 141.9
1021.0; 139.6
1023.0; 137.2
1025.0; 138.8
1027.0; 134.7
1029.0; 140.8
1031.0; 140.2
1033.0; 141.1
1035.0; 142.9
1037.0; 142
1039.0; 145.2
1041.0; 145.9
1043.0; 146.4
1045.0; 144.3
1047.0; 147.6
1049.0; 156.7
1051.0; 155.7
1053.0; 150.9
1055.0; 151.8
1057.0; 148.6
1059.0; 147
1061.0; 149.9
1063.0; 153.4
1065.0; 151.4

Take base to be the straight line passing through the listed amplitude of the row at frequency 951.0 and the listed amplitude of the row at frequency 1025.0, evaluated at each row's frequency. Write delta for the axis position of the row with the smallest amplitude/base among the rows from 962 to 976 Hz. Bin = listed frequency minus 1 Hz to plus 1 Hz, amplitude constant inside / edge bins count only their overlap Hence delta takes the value 975.0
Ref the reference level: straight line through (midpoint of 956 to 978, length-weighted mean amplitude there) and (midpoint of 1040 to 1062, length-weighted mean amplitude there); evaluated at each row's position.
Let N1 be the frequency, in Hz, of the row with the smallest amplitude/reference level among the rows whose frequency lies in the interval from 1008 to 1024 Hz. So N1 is 1013.0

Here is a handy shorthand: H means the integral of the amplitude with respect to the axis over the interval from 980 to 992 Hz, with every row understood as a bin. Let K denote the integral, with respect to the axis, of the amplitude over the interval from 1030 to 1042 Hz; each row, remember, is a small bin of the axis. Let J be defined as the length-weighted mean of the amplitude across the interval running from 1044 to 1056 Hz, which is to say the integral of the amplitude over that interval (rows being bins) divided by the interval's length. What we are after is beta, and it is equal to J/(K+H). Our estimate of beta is 0.050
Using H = 1316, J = 151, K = 1715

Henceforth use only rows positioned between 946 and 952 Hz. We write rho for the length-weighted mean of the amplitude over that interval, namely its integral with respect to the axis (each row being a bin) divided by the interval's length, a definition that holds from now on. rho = 167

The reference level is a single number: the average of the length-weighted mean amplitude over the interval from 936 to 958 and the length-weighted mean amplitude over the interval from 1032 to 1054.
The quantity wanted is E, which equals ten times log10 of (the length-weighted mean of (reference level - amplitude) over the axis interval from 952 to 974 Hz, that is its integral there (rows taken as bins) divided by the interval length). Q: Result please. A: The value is 11.2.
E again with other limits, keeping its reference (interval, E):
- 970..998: 16.0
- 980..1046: 13.9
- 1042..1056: 8.0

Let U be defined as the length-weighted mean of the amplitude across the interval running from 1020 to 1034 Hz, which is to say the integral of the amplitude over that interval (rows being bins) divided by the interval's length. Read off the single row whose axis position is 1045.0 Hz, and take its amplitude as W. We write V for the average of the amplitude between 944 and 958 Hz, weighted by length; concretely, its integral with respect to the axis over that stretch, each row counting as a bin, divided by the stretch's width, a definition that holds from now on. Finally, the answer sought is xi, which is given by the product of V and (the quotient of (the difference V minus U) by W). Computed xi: 27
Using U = 139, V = 162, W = 144.3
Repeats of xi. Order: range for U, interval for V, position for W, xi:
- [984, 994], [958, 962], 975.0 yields 45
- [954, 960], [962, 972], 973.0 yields -13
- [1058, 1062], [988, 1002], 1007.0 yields -26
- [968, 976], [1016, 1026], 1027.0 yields 10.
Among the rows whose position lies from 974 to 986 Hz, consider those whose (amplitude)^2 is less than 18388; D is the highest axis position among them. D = 985.0 Hz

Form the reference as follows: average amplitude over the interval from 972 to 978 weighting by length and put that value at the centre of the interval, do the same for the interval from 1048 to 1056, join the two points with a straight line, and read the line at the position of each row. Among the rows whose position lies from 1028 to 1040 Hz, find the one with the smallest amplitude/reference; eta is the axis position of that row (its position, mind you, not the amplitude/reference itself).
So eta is 1037.0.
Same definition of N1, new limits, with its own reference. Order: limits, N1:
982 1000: 991.0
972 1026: 991.0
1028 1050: 1031.0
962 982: 979.0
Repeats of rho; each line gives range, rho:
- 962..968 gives 141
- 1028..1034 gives 141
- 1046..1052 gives 153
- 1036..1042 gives 144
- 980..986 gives 114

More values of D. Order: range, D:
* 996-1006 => 1005.0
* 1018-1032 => 1027.0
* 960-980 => 979.0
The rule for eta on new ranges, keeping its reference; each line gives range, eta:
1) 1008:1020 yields 1017.0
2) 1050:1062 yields 1059.0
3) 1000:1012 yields 1007.0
